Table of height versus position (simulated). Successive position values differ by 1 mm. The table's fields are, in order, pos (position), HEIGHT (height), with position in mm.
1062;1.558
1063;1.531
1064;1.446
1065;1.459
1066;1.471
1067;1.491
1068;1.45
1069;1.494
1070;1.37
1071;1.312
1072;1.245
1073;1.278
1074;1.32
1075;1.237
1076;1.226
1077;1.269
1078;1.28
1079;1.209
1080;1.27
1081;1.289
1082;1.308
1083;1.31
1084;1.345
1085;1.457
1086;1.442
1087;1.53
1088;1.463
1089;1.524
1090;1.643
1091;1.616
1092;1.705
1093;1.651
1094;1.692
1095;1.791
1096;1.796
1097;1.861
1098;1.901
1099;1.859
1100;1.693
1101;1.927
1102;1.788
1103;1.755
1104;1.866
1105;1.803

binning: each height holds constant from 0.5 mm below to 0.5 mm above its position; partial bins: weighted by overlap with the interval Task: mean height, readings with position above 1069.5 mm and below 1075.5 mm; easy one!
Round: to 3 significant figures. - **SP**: 1.29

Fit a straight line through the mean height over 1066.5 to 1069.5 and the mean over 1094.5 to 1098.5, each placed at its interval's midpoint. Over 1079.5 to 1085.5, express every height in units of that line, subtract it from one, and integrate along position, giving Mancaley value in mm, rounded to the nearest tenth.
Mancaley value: 1.2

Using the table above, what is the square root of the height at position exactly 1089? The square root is 1.23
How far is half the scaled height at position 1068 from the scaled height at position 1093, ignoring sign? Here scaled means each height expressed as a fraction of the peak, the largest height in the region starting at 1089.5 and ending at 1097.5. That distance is 0.50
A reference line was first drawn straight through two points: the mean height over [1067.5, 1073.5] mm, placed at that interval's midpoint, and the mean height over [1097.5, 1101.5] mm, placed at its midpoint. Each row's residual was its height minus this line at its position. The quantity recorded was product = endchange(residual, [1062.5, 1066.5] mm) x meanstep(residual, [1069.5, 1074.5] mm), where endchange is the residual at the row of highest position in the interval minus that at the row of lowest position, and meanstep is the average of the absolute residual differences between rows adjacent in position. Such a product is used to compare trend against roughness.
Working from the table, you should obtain -0.006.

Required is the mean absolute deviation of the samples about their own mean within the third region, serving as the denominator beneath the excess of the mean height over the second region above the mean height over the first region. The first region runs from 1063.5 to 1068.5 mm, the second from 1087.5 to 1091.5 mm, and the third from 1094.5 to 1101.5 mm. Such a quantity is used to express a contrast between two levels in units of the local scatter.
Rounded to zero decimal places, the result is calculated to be 2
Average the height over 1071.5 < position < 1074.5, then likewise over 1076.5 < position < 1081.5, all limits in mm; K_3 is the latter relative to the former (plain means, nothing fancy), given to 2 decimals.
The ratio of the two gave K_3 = 0.99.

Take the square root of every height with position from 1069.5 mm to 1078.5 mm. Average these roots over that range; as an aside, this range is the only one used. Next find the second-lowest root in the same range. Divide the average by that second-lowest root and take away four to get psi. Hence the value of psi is -2.98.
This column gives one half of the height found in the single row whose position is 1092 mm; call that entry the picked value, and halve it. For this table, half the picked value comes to 0.85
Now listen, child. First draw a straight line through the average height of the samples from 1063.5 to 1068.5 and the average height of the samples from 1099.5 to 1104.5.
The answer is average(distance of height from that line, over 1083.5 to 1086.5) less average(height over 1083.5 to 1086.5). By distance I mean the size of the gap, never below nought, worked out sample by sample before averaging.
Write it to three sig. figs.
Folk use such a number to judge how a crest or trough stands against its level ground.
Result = -1.19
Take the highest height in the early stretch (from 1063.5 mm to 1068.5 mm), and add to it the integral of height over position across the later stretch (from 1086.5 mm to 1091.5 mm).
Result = 9.3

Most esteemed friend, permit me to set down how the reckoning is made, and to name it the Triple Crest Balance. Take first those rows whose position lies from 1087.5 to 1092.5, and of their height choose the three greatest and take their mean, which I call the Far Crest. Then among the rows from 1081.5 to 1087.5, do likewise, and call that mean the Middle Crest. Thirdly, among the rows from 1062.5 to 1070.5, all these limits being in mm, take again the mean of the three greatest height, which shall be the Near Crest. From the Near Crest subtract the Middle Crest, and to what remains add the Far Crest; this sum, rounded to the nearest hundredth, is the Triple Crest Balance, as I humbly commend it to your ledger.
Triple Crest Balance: 1.68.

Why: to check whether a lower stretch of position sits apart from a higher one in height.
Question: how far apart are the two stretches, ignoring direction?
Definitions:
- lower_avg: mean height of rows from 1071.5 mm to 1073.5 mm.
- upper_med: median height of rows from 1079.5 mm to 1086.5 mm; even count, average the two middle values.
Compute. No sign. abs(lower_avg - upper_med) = 0.0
